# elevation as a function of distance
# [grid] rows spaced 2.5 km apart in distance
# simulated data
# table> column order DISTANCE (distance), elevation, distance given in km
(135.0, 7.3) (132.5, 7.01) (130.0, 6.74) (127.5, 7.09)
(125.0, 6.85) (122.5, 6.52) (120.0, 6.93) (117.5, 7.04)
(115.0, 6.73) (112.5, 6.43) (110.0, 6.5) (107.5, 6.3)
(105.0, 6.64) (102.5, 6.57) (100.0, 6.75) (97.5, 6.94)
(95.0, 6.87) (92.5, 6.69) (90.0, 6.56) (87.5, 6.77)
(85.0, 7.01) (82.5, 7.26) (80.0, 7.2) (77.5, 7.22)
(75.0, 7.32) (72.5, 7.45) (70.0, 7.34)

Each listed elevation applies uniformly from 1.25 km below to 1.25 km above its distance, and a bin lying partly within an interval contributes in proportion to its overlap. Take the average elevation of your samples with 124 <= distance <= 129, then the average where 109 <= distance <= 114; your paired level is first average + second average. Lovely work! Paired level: 13.4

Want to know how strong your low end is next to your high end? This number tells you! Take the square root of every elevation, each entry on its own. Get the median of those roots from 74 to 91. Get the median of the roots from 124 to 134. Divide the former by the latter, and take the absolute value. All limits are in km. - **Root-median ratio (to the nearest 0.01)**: 1.02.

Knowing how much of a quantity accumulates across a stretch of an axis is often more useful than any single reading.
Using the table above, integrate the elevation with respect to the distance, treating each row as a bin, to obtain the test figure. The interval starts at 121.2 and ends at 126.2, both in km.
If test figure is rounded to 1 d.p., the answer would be 33.4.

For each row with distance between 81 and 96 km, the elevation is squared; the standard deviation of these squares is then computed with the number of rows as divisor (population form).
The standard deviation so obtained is 3.1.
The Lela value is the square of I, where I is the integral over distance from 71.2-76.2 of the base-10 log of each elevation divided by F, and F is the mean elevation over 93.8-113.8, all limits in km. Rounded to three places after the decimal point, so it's 0.056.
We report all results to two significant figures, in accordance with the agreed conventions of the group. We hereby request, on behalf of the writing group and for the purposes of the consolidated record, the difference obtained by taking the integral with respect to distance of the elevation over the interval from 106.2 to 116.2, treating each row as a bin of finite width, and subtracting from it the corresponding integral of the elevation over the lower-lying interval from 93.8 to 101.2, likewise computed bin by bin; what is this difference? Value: 14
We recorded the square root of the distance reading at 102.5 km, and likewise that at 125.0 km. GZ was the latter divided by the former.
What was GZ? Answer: 1.02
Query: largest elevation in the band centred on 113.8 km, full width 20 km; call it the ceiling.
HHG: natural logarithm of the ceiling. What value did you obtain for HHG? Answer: 1.95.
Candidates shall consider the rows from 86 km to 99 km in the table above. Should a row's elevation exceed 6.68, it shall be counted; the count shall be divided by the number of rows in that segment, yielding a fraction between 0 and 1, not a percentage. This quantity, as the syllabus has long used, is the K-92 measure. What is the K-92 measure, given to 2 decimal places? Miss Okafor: 0.80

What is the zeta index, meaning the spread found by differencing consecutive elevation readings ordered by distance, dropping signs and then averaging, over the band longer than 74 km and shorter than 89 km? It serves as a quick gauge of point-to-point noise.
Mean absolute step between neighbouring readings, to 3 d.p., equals 0.134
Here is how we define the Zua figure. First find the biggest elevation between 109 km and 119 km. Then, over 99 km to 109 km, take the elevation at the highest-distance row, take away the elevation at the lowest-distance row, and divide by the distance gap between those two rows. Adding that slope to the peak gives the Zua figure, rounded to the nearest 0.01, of 6.98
